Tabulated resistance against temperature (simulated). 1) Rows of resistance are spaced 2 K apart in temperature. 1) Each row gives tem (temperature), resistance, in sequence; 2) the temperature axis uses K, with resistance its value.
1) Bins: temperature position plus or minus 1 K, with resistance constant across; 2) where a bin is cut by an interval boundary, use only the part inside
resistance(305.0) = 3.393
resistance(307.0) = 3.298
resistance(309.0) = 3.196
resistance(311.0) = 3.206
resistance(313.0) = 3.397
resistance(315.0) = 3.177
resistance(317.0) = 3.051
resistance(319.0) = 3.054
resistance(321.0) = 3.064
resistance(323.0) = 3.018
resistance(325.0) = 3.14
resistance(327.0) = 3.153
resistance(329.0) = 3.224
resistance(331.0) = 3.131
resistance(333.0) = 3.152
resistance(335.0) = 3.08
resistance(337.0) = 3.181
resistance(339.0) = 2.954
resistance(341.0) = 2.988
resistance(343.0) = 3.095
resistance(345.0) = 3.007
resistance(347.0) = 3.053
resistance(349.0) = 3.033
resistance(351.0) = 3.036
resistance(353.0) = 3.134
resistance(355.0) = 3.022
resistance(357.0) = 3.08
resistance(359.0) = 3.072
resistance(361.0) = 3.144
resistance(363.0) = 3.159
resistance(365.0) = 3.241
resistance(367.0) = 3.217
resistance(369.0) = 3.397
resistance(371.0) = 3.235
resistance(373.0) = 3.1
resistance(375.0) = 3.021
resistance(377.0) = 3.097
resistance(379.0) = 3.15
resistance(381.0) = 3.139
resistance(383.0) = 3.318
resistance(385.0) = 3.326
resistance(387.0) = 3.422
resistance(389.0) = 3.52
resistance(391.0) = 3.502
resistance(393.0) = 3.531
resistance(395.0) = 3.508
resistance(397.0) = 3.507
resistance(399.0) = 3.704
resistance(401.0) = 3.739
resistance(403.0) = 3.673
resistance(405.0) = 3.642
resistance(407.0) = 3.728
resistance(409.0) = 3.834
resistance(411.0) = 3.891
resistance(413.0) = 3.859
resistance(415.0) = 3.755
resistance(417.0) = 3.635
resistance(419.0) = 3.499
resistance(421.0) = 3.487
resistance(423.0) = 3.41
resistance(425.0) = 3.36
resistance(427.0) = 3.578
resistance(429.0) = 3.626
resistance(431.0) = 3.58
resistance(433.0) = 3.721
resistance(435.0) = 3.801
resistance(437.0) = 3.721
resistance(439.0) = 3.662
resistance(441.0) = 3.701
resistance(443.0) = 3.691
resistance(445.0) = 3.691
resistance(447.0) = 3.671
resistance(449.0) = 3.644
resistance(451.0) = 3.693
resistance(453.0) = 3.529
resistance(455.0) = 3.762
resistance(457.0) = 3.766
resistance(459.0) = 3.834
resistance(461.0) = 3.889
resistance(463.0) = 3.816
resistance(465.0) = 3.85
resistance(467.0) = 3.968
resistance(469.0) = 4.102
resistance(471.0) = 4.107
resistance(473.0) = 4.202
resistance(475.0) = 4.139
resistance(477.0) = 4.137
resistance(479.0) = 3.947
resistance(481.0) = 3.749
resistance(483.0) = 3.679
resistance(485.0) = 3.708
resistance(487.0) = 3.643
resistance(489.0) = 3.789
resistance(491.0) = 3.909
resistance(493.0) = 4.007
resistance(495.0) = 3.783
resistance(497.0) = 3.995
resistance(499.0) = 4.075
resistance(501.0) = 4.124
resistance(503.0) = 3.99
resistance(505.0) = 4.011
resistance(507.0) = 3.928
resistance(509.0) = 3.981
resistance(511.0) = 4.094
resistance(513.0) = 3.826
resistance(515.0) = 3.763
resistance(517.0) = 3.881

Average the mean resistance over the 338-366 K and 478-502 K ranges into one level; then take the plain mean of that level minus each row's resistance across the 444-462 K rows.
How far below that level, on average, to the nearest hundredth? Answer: -0.25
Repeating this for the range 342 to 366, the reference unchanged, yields 0.38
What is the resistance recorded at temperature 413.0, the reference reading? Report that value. 3.859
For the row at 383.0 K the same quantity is 3.318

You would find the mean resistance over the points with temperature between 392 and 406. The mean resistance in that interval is 3.6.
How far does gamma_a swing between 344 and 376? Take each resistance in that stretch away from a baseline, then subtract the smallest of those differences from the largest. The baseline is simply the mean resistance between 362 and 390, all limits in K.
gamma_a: 0.390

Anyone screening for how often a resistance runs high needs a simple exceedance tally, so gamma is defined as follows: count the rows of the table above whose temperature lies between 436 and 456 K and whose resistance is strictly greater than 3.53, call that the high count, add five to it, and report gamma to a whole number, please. 14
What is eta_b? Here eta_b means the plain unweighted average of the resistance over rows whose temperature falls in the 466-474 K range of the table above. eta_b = 4.09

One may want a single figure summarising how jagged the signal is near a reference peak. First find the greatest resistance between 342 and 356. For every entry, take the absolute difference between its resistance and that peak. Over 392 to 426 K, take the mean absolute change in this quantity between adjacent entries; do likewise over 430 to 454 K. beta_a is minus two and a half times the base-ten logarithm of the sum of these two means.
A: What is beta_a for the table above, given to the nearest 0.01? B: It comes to 2.20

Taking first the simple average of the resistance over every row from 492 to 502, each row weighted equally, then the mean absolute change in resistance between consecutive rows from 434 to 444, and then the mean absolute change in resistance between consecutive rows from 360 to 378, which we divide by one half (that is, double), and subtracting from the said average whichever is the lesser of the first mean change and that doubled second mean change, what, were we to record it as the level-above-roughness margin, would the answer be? 3.95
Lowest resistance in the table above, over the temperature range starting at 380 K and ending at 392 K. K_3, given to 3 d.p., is 3.139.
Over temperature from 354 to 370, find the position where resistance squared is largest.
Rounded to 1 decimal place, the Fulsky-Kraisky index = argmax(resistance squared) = 369.0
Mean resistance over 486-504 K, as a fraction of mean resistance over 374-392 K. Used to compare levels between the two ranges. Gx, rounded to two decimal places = 1.20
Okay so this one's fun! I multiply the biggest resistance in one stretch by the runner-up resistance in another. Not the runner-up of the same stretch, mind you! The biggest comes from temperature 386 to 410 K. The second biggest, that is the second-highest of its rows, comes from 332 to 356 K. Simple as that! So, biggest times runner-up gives 12.1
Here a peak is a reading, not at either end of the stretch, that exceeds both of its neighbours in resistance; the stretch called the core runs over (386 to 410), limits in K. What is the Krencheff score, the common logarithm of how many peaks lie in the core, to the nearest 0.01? 0.48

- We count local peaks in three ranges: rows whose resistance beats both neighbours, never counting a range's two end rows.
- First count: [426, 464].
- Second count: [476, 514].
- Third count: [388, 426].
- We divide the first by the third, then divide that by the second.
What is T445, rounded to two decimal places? 0.33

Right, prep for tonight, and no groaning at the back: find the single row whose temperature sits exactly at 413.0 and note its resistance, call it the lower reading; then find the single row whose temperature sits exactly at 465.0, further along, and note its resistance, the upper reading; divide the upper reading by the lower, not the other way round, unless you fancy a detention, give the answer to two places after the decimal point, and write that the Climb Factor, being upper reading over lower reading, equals 1.00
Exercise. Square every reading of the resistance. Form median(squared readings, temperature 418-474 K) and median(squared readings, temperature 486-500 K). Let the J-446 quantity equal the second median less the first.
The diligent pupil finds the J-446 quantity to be 1.6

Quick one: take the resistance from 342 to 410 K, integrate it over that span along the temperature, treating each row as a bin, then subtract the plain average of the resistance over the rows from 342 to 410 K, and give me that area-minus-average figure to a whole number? 221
